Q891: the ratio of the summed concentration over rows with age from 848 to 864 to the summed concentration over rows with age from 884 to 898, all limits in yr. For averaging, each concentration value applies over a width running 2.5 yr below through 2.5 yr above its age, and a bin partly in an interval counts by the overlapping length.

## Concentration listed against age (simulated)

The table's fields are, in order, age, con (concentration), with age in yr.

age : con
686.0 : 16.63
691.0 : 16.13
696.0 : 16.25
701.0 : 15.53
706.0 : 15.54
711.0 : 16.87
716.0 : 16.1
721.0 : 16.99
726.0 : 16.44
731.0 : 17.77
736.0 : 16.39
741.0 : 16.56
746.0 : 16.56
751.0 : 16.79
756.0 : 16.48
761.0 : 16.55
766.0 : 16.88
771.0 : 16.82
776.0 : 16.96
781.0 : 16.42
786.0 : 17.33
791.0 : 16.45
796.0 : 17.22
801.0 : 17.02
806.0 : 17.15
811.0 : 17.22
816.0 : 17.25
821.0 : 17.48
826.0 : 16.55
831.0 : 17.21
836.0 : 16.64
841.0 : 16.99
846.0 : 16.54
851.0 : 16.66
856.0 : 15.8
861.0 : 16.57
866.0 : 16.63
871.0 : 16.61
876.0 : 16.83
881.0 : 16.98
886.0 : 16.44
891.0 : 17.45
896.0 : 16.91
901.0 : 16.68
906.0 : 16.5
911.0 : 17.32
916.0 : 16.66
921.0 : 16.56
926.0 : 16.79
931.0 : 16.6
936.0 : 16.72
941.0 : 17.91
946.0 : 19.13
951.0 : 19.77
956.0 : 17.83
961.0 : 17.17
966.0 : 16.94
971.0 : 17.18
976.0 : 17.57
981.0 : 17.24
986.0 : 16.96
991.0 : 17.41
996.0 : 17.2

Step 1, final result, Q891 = 0.97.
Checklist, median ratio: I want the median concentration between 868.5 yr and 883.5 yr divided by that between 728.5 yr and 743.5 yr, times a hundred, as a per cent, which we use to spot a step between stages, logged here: 102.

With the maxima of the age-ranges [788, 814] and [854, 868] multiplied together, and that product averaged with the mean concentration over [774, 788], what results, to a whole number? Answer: 152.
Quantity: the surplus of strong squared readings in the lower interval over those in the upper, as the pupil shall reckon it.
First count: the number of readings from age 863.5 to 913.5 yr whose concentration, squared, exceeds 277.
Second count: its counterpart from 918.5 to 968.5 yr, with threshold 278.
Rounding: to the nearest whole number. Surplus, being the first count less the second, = -2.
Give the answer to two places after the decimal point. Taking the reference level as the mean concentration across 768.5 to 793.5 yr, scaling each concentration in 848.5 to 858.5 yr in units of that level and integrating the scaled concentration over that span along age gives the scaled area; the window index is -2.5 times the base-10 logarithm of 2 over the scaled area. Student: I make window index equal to 1.71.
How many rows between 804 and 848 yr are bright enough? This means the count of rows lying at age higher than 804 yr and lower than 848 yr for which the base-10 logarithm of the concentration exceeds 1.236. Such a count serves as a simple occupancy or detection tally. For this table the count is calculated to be 3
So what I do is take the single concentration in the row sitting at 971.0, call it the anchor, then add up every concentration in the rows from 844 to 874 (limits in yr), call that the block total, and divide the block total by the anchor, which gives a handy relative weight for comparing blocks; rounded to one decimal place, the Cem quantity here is 5.8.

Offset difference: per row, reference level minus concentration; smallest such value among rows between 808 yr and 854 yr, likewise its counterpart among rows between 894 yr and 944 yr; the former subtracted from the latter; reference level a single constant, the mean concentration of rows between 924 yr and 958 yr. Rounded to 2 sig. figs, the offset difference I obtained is -0.43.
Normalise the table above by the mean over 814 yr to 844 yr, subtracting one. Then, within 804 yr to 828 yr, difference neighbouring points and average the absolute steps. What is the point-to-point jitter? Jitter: 0.019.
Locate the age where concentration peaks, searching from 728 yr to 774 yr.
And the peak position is 731.0 yr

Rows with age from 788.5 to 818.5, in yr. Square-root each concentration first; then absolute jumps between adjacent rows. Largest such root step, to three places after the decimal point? 0.094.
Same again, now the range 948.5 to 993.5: 0.224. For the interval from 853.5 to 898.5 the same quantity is 0.123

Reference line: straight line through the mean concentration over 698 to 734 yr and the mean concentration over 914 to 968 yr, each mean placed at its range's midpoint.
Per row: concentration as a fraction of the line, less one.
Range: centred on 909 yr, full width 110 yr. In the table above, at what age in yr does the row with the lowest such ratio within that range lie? 856.0 yr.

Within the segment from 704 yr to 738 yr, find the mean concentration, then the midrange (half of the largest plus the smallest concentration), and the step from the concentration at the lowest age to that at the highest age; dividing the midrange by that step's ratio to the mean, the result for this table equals 325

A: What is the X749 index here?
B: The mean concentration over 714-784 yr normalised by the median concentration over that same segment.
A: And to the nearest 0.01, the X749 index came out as 1.01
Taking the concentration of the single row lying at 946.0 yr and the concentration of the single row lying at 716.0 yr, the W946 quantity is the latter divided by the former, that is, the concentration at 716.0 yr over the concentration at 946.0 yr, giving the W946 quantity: 0.84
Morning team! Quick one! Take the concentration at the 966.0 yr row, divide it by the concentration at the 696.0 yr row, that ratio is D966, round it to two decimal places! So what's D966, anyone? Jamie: 1.04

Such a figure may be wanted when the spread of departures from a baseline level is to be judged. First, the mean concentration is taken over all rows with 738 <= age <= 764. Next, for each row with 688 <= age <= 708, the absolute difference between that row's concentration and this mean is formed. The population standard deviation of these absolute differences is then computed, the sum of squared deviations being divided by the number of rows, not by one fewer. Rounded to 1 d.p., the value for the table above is 0.3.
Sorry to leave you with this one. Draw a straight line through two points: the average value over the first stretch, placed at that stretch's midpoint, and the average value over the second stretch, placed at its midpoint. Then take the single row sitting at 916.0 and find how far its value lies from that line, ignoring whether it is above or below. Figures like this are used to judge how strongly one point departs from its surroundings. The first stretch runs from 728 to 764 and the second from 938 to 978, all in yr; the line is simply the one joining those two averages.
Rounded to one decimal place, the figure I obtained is 1.0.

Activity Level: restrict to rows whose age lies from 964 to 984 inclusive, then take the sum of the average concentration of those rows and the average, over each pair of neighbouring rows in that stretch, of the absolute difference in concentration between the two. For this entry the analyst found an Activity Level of 17.6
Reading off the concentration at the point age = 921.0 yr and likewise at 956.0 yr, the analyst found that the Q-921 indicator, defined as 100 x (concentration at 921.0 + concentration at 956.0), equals 3439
